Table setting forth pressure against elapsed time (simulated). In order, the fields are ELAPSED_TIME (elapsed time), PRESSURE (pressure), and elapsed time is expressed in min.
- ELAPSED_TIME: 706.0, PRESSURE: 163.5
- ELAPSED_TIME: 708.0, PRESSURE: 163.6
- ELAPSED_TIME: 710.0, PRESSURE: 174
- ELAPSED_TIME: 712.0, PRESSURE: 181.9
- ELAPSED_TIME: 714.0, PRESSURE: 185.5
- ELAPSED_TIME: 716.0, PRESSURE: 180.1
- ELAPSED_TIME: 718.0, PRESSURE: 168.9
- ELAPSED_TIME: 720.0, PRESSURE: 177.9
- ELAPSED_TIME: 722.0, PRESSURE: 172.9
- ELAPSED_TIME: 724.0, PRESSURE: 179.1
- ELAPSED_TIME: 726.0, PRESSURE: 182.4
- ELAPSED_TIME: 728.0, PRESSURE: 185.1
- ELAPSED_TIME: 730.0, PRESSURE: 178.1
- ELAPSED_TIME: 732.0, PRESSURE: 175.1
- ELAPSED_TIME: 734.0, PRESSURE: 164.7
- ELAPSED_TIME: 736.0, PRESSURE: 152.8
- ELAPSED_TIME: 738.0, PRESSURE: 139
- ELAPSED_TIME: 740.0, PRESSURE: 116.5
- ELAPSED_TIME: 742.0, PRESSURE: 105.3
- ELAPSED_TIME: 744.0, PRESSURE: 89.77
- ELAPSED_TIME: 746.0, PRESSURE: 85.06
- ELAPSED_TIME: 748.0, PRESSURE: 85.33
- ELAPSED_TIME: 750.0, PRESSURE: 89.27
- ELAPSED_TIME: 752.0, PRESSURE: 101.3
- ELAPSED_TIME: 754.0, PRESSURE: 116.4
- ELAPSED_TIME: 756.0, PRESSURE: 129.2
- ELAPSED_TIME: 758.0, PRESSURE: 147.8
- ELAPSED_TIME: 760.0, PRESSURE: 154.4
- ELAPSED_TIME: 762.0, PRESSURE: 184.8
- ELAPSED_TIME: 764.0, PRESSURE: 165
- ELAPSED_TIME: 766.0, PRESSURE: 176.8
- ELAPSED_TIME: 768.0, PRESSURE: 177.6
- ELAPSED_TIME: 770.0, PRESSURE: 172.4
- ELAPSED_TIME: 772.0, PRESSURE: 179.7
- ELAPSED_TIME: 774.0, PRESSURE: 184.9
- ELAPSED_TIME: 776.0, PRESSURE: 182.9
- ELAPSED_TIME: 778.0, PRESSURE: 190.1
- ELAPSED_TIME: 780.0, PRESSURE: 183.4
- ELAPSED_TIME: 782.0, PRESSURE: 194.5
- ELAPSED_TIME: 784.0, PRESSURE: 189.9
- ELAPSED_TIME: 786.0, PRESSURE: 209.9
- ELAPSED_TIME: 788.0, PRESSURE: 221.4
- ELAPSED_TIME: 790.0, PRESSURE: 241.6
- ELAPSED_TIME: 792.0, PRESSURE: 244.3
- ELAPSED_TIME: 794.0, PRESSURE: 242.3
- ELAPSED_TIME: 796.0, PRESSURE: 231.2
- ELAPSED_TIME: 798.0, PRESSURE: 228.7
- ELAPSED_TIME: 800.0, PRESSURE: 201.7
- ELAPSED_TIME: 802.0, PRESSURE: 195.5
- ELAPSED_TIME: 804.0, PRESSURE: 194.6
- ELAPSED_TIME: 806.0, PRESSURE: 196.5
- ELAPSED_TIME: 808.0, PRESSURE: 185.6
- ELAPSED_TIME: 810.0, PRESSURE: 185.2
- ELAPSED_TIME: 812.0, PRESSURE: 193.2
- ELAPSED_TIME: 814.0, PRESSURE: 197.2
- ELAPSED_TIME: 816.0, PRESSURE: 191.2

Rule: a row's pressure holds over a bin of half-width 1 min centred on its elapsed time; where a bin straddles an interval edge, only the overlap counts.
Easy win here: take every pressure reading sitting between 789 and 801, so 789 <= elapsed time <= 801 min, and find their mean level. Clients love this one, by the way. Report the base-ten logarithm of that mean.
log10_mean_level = 2.36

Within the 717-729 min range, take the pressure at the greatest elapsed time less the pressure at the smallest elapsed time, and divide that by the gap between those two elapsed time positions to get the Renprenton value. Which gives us 1.6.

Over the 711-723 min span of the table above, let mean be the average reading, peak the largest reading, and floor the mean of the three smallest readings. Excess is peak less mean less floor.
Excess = -166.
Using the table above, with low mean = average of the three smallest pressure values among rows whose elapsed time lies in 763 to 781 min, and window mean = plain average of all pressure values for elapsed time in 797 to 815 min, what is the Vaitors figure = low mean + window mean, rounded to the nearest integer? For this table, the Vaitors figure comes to 369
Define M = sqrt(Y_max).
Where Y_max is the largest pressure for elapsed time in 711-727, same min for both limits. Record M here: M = 13.6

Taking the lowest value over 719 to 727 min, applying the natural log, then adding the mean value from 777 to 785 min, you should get 195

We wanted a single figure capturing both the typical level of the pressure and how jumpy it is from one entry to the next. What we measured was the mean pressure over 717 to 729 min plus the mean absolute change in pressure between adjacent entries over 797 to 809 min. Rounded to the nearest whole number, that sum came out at 187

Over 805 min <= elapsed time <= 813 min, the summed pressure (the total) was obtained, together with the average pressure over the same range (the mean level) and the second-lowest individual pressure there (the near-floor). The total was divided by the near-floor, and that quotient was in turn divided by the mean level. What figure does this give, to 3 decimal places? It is 0.022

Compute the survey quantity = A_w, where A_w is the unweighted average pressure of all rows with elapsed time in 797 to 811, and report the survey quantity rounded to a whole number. 198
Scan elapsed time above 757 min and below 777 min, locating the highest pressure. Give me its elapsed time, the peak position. 774.0 min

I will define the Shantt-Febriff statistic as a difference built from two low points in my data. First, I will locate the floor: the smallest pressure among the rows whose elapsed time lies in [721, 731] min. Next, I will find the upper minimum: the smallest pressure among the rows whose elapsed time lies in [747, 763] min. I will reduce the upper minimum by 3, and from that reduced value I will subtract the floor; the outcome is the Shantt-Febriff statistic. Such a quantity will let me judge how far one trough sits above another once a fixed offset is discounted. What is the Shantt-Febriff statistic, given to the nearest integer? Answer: -91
